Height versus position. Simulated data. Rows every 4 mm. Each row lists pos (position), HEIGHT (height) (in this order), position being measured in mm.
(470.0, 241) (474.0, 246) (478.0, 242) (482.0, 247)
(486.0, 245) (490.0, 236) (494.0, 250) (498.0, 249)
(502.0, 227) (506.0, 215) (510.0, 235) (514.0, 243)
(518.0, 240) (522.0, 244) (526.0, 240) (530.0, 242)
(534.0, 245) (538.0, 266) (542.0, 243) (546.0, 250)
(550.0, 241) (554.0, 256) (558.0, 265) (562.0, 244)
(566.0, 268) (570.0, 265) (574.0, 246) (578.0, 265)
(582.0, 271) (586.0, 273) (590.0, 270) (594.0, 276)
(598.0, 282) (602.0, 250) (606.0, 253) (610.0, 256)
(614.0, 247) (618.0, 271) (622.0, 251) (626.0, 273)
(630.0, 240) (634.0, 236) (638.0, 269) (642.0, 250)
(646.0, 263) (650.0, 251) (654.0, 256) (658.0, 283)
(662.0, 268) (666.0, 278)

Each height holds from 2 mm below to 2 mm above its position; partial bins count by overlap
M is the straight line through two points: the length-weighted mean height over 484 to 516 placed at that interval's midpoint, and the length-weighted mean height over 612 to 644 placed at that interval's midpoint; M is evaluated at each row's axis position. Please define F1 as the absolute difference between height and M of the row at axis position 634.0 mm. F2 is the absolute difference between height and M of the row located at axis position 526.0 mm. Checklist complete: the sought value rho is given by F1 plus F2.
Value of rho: 20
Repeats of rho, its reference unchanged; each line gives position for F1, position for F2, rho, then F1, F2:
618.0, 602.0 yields 19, 17.7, 1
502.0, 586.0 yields 35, 10.8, 24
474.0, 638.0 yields 25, 12.0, 13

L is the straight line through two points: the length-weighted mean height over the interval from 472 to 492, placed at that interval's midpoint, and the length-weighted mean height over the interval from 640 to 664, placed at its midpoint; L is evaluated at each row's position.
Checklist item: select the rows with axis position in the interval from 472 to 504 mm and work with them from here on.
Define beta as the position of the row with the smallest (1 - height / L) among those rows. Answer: 494.0 mm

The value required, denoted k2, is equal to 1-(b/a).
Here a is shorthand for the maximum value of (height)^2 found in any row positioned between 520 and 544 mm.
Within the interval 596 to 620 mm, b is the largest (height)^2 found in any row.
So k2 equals -0.124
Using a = 70756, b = 79524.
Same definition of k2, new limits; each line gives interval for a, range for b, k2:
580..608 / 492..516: 0.214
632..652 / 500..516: 0.184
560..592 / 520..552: 0.051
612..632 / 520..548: 0.051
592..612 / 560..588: 0.063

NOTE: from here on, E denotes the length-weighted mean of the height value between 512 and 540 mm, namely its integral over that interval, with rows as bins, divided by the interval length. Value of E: 246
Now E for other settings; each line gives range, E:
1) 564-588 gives 265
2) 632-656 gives 254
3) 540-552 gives 245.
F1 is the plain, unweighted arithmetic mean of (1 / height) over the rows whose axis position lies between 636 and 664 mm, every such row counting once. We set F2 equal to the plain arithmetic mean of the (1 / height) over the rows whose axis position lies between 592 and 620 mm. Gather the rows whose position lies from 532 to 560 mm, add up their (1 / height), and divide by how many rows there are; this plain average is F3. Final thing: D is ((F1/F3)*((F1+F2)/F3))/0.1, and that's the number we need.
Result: 18.5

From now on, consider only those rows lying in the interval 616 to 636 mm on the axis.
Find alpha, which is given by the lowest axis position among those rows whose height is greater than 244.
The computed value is 618.0 mm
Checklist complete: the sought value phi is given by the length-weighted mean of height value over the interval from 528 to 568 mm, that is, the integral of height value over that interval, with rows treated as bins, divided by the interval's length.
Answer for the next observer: 252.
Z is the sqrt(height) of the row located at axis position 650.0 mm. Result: 15.8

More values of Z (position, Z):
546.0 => 15.8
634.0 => 15.4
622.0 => 15.8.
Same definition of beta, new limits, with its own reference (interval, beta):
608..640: 626.0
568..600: 598.0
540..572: 566.0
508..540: 538.0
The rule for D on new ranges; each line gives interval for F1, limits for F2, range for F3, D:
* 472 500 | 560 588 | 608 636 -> 20.6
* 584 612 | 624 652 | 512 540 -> 17.5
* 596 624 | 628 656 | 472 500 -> 18.2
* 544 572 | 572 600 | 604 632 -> 19.5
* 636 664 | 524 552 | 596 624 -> 20.0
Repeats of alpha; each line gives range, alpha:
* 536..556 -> 538.0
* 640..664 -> 642.0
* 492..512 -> 494.0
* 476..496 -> 482.0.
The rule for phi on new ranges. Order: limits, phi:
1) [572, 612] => 264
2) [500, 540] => 240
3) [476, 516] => 239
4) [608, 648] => 256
